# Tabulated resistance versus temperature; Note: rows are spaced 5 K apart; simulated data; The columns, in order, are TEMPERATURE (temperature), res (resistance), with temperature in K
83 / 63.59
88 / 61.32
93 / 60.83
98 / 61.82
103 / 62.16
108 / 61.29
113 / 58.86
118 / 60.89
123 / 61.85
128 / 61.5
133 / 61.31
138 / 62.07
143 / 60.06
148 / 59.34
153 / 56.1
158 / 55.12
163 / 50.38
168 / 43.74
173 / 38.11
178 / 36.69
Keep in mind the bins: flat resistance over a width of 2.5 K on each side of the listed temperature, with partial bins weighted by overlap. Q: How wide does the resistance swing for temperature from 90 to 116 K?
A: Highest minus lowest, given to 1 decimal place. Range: 3.3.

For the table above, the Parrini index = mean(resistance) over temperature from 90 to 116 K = 61.0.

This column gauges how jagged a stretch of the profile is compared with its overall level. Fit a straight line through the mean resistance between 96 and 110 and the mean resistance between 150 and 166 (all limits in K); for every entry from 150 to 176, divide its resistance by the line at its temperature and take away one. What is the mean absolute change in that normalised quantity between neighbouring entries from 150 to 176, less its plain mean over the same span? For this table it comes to 0.16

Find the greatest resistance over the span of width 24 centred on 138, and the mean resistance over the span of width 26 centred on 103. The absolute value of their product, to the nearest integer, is 3786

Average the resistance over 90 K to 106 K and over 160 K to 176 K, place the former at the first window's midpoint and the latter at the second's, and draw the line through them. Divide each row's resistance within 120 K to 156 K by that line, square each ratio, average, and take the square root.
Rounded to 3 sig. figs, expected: 1.17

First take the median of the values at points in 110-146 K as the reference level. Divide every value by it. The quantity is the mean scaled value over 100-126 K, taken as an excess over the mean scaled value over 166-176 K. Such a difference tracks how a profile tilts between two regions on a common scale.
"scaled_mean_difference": 0.33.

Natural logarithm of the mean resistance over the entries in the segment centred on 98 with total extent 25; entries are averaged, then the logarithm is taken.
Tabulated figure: 4.119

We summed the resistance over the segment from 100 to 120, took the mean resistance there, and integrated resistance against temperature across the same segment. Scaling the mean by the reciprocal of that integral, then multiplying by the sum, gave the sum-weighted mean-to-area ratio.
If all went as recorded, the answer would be 12.2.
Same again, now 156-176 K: 9.4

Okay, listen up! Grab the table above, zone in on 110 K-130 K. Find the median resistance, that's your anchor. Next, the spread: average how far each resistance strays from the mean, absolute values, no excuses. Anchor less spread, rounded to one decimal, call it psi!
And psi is 60.2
